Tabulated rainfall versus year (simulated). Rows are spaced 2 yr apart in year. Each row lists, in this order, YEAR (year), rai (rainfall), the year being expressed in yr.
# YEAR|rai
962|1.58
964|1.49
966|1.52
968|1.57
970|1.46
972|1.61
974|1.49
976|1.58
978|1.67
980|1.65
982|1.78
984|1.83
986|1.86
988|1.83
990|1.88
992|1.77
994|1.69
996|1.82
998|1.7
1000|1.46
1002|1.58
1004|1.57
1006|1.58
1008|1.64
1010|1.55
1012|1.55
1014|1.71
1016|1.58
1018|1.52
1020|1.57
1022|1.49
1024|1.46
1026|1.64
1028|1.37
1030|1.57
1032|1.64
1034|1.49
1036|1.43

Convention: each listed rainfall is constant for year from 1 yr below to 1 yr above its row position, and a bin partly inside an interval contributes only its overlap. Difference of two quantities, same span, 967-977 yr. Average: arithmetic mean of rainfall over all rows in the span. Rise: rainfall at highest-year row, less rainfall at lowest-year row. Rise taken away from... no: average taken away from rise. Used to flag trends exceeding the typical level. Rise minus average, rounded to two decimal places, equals -1.53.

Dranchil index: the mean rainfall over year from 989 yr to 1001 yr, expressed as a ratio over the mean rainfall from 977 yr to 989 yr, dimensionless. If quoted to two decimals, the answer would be 0.97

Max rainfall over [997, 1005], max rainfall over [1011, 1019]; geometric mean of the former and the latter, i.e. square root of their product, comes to 1.70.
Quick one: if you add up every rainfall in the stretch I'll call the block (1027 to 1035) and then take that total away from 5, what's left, -1.1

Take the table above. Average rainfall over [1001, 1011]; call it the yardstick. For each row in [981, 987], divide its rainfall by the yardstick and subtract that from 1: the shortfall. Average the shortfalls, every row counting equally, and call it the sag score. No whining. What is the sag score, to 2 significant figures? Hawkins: -0.15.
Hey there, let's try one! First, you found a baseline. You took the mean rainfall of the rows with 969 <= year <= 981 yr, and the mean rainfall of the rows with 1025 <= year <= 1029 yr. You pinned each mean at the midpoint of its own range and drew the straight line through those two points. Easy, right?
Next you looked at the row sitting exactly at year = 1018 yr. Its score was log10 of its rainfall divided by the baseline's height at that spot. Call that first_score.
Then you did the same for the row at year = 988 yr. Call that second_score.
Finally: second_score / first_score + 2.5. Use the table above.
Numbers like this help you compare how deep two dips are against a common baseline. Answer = 96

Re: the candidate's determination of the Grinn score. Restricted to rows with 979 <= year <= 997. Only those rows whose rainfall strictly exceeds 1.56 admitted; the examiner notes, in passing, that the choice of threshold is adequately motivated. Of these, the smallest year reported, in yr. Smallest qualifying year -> 980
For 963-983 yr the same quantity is 968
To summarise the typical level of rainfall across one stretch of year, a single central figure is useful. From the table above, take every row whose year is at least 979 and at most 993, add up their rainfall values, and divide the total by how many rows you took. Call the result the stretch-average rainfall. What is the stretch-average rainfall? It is 1.80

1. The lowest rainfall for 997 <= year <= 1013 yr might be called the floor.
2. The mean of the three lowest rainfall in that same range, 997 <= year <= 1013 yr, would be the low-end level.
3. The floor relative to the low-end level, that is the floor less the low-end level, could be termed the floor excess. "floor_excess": -0.060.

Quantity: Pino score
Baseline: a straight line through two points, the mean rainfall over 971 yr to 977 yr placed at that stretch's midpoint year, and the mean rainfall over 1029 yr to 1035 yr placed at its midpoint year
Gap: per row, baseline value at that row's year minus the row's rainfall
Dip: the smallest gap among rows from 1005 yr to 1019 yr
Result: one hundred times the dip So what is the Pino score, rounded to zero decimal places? -15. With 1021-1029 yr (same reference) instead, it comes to -7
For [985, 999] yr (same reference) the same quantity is -32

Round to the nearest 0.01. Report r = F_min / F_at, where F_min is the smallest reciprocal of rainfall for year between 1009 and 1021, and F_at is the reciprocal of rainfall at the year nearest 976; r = 0.92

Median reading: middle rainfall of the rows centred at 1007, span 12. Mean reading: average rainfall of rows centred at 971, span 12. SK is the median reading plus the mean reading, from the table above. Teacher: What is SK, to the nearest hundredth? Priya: 3.11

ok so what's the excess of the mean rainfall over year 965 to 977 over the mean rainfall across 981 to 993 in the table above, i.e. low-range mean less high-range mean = -0.29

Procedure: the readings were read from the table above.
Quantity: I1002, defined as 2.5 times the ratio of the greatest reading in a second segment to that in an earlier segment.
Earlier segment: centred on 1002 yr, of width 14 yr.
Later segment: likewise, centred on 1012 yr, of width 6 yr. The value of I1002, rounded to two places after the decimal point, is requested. 2.35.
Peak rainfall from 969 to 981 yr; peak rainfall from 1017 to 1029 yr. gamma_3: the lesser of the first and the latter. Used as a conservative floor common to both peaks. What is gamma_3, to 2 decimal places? 1.64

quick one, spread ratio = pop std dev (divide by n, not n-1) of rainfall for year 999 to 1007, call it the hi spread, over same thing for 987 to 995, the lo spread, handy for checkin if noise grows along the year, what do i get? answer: 0.72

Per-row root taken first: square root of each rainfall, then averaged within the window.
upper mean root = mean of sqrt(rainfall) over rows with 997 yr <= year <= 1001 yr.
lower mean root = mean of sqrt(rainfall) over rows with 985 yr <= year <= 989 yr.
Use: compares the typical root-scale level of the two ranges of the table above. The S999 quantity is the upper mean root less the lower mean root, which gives -0.10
